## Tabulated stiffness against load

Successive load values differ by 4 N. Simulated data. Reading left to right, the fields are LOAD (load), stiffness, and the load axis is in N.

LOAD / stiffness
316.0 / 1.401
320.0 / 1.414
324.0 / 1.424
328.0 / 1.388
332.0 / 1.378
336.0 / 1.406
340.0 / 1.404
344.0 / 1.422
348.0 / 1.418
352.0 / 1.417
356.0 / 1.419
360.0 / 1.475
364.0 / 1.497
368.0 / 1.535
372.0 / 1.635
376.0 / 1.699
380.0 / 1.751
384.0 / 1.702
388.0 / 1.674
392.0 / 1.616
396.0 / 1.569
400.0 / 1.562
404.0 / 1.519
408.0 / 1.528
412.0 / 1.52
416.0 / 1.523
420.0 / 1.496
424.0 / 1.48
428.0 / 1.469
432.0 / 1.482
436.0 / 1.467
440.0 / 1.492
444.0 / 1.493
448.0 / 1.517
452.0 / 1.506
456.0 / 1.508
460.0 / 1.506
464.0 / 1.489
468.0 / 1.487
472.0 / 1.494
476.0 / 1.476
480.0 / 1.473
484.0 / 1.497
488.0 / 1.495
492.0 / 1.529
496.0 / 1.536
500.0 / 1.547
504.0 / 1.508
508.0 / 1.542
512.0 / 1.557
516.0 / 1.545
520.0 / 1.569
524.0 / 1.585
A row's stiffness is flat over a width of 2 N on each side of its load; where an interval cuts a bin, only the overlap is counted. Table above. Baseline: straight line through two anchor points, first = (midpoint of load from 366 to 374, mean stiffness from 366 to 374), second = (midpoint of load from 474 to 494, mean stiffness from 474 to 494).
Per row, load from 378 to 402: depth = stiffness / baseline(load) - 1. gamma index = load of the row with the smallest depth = 400.0 N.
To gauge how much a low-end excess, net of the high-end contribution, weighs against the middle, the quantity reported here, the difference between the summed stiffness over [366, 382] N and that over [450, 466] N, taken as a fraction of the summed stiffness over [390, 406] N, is 0.10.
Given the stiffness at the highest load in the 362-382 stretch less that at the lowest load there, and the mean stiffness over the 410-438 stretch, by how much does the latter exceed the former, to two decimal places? 1.24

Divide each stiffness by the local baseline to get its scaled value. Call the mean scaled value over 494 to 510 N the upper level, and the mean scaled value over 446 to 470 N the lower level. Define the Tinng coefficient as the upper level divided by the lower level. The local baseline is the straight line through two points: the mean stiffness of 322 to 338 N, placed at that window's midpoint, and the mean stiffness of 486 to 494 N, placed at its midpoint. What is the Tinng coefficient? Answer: 1.00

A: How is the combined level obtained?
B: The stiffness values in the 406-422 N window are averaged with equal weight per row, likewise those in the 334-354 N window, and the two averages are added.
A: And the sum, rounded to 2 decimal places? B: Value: 2.93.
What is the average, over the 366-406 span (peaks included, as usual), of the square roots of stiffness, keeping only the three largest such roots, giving 1.31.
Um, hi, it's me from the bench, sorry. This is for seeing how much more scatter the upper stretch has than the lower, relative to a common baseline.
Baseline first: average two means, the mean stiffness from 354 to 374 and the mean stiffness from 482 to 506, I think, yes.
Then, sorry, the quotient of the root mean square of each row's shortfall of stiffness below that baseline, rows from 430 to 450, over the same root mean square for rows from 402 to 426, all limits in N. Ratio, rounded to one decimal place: 1.7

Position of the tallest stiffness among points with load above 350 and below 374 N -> 372.0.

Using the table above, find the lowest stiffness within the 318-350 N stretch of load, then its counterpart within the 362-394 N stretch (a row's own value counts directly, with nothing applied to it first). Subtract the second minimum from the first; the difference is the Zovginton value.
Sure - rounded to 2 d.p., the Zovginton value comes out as -0.12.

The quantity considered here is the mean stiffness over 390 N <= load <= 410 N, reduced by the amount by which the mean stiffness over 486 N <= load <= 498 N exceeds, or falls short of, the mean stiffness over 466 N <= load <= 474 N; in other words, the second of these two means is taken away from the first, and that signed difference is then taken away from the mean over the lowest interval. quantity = 1.53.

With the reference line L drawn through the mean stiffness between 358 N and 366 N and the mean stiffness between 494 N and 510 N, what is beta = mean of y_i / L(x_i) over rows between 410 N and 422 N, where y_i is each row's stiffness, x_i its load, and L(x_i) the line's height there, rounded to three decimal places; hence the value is 1.006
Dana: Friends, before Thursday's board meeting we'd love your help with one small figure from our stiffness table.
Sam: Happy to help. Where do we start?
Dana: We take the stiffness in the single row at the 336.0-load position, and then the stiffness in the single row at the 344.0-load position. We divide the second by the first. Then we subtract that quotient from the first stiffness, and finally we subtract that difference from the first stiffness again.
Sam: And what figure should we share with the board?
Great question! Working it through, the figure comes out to 1.01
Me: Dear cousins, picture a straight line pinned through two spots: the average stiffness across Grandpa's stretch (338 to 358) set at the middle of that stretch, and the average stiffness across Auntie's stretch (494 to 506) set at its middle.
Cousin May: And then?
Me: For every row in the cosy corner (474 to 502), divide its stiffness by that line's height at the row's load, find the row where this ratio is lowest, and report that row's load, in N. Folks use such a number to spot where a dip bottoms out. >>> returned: 480.0 N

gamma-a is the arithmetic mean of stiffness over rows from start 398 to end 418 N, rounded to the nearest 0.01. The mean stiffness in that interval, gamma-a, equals 1.53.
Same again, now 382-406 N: 1.61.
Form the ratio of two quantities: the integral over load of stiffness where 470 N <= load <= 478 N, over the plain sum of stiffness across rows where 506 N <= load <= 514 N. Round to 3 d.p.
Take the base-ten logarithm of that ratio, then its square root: 0.764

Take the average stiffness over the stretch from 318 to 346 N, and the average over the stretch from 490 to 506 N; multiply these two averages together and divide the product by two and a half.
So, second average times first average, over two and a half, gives 0.86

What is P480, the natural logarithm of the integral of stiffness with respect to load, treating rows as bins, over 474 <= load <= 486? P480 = 2.88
